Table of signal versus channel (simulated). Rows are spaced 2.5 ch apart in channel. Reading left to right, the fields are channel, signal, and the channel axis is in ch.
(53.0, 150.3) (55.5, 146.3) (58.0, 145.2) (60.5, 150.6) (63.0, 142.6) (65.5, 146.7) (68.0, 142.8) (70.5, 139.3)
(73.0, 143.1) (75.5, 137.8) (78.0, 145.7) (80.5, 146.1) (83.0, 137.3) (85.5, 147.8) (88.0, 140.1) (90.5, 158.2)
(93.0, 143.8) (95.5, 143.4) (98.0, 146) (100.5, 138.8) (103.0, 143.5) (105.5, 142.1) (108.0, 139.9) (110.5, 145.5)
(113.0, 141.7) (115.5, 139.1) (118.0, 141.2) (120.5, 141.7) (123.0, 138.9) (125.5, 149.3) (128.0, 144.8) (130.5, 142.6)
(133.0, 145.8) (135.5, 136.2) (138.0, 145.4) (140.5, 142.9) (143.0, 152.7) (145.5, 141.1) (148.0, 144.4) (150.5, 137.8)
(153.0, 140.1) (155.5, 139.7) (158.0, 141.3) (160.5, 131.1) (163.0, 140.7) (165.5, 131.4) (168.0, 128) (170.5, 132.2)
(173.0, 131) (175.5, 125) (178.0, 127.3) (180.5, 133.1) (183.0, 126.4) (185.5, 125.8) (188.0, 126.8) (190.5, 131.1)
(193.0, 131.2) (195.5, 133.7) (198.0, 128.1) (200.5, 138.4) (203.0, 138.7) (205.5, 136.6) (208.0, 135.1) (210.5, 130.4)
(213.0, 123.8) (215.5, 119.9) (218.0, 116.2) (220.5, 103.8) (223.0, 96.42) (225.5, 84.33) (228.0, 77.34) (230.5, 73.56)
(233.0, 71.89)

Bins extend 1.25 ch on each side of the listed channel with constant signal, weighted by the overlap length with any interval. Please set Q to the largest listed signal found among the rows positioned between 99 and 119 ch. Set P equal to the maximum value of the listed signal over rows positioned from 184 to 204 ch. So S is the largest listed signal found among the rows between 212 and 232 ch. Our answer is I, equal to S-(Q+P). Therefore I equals -160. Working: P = 138.7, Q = 145.5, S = 123.8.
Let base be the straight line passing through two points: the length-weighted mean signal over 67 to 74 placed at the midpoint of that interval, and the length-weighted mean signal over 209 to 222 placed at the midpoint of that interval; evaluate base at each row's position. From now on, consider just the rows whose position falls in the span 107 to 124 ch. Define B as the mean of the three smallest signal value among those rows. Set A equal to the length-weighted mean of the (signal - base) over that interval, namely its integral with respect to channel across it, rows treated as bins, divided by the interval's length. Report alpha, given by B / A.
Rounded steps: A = 7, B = 139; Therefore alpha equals 21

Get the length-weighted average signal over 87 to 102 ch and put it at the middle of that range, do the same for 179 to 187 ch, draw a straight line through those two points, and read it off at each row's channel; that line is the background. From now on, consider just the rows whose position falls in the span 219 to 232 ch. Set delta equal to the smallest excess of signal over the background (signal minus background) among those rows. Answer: -46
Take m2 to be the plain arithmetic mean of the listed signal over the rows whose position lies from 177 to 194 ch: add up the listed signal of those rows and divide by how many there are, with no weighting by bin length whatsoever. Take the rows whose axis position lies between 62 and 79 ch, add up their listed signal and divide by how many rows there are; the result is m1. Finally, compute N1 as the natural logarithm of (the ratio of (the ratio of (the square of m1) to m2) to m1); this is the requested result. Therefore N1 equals 0.10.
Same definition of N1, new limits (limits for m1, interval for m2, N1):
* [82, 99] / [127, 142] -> 0.02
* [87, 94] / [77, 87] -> 0.02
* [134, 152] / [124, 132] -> -0.02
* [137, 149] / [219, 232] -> 0.51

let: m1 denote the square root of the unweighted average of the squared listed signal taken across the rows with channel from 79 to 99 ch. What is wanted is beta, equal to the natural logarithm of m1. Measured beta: 4.980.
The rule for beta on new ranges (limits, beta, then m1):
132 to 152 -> 4.965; 143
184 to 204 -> 4.881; 132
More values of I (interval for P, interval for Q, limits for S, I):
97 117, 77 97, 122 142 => -155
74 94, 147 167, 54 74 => -152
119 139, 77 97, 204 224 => -171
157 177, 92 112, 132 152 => -135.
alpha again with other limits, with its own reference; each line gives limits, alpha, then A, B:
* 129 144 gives 11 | 13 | 141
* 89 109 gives 19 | 7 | 140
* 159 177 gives 25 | 5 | 128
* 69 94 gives 34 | 4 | 138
